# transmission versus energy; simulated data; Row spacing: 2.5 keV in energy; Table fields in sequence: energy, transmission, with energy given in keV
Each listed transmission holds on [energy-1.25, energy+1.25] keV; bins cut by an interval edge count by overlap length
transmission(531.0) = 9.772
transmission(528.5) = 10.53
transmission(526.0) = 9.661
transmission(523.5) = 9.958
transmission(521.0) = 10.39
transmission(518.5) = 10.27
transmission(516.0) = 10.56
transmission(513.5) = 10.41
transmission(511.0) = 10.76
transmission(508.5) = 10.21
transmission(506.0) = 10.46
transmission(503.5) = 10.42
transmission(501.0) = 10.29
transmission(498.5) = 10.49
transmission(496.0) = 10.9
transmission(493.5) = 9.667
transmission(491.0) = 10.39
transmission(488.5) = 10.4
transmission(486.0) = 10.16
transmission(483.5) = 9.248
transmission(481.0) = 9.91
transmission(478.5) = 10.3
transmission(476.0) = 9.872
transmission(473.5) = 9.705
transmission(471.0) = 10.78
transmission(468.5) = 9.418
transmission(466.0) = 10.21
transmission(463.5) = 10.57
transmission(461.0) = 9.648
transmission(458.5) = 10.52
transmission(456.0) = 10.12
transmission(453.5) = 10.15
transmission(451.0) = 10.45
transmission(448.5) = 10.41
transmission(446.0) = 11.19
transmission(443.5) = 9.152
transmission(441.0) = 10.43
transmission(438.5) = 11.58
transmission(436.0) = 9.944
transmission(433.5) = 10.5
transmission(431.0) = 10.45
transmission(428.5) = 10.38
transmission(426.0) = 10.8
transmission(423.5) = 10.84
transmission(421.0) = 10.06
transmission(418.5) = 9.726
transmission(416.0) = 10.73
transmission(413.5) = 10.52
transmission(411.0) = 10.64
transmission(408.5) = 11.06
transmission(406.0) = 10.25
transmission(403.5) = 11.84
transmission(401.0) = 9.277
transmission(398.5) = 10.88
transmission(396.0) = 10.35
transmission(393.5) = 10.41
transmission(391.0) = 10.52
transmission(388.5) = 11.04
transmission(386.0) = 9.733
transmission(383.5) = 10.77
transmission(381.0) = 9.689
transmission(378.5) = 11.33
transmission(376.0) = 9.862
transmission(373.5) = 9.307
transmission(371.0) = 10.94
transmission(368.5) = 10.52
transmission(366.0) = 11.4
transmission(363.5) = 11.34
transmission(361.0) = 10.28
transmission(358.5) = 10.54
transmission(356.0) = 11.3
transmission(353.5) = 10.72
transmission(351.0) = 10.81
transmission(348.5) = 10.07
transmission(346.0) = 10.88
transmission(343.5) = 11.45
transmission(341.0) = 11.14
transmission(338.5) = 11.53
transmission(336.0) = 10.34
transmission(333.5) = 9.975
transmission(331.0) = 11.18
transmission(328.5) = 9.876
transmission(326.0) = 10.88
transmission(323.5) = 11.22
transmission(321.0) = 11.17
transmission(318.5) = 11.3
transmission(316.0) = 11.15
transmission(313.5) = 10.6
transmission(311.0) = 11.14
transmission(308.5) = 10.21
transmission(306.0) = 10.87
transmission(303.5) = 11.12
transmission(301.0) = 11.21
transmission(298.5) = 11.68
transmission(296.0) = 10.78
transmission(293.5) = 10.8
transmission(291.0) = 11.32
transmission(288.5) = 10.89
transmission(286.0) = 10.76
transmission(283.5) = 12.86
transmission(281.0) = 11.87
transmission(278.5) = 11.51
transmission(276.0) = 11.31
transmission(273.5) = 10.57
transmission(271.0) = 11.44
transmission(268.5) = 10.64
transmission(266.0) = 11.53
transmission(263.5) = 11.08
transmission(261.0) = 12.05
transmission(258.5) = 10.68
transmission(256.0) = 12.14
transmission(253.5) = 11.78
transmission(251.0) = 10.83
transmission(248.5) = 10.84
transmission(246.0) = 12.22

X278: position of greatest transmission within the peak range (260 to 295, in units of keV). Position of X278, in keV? 283.5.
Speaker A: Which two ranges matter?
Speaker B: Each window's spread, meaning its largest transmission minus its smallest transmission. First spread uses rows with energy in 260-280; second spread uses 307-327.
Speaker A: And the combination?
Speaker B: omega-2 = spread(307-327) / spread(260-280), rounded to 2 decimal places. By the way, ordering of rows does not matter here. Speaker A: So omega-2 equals 0.74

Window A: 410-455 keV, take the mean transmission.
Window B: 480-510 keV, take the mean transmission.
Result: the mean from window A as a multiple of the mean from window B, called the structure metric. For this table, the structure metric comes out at 1.02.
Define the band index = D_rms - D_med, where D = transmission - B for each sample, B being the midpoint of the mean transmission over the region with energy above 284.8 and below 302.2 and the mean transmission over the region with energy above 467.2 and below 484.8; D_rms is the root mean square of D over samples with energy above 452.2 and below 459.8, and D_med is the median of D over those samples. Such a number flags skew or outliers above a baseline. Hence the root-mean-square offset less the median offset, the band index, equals 0.6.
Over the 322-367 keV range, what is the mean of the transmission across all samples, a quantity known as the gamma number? 10.8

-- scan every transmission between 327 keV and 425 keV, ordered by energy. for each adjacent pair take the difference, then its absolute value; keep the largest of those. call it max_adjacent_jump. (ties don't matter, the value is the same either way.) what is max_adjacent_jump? 2.6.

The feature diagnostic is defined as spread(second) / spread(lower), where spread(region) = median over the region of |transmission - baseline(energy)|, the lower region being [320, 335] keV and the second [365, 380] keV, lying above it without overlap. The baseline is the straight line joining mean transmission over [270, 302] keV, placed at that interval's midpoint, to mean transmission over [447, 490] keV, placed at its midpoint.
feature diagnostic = 3.7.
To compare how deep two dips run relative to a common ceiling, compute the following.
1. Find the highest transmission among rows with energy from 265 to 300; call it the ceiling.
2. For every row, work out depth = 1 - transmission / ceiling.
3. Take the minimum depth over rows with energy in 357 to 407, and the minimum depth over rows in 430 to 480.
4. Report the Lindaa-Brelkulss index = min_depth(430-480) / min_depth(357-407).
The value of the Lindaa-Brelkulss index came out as 1.3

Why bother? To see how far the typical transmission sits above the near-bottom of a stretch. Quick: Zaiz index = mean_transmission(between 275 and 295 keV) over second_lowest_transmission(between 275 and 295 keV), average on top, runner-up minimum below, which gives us 1.06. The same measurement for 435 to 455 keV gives 1.05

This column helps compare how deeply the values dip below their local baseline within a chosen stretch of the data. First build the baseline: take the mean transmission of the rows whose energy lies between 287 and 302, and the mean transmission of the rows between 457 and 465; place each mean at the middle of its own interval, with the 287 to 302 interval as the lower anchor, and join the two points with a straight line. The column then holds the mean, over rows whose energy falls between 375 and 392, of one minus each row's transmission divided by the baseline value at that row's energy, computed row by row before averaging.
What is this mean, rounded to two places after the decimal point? 0.02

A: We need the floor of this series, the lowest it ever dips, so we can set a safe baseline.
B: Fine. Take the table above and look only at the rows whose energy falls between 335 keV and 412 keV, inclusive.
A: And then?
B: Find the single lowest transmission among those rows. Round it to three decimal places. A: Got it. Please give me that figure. 9.277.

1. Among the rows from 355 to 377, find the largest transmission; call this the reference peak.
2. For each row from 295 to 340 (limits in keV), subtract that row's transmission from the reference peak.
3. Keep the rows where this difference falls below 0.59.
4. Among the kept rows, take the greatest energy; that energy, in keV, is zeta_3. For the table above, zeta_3 338.5 keV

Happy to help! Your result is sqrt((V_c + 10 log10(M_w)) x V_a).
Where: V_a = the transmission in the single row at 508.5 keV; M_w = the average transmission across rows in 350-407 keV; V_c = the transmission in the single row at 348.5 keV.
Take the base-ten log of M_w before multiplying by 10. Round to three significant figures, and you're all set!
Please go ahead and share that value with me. 14.4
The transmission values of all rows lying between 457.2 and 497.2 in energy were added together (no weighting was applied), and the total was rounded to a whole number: 162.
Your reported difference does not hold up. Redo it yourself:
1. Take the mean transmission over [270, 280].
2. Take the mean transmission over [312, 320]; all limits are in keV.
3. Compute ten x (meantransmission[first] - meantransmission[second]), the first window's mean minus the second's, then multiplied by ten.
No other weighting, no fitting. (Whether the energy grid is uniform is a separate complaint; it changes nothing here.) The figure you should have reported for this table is 1.9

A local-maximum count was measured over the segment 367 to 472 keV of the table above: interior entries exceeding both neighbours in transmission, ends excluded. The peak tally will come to 15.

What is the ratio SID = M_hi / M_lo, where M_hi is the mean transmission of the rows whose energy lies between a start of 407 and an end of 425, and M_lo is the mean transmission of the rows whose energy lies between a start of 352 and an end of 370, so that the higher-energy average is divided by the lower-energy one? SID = 0.97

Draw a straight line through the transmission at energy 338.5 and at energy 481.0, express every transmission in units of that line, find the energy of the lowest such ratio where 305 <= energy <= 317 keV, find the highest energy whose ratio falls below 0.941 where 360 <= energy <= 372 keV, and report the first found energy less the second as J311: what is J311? -60.0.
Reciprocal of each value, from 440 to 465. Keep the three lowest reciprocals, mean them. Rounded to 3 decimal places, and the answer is 0.093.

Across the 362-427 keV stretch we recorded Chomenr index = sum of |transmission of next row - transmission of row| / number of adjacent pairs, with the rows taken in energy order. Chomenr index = 0.83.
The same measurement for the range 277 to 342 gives 0.60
